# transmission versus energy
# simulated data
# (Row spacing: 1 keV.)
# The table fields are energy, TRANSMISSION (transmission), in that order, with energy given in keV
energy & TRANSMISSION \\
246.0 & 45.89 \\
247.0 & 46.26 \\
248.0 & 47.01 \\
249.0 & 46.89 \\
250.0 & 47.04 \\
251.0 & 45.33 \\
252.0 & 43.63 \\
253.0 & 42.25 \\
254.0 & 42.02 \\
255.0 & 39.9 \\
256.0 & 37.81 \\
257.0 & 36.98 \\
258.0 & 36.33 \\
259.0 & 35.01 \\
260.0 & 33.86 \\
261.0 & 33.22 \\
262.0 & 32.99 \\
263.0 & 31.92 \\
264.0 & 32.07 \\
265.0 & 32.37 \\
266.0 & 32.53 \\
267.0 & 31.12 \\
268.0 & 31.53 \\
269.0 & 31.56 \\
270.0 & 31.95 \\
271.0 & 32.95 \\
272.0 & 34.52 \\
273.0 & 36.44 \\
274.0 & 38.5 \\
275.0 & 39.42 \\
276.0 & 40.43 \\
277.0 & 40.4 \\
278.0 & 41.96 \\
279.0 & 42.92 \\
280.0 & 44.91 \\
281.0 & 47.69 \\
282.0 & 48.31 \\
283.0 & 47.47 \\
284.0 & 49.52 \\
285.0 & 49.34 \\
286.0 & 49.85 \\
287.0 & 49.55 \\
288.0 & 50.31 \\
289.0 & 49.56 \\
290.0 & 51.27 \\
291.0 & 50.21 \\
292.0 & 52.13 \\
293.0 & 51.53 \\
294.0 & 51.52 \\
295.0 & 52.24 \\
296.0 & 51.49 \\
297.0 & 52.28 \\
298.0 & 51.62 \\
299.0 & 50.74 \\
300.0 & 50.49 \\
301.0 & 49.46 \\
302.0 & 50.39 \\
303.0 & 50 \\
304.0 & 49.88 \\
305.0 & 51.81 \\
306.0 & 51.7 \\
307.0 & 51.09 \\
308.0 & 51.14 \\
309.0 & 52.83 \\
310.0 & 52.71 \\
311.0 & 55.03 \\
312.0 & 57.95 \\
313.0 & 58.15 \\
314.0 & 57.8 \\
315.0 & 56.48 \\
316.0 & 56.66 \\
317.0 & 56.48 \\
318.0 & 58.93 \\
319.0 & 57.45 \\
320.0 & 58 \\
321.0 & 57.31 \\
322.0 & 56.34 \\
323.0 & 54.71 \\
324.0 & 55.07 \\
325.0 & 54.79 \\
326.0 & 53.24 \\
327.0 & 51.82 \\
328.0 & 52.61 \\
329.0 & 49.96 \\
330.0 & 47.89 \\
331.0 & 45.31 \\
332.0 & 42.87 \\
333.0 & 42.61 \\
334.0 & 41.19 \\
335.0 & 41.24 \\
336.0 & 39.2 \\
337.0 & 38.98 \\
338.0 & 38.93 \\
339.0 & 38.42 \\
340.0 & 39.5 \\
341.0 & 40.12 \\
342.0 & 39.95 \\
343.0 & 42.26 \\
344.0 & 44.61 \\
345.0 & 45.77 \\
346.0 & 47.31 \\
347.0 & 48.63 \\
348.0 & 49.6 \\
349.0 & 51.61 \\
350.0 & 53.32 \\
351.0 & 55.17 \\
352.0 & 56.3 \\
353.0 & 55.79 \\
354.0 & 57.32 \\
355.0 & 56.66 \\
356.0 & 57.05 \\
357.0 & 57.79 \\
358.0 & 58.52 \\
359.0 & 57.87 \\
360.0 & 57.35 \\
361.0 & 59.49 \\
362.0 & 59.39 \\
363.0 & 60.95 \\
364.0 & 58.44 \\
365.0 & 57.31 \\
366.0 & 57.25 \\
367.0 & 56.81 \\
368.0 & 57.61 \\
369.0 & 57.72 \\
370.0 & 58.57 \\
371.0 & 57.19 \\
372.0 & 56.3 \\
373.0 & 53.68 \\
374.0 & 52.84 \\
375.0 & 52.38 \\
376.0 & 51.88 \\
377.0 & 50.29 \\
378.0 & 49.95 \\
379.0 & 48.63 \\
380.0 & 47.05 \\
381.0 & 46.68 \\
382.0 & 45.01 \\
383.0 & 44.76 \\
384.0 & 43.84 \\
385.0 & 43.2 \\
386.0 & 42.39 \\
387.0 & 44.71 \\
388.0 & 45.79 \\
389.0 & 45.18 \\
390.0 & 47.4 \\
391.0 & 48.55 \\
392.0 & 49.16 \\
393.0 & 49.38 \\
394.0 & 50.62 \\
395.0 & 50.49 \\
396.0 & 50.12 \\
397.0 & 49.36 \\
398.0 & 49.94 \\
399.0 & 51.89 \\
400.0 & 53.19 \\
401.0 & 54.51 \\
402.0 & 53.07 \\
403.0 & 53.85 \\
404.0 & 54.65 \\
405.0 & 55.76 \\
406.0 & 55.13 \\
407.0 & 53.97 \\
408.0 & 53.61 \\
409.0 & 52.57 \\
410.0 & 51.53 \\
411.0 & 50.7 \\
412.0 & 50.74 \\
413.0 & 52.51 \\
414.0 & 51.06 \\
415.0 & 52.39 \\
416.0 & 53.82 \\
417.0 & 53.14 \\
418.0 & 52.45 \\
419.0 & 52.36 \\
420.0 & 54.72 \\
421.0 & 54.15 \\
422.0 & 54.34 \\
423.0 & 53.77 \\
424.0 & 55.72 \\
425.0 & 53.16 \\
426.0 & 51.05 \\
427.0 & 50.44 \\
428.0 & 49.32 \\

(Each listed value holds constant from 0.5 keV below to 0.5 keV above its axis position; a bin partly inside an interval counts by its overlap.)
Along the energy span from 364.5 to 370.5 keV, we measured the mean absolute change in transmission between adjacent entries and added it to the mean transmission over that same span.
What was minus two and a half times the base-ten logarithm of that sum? -4.41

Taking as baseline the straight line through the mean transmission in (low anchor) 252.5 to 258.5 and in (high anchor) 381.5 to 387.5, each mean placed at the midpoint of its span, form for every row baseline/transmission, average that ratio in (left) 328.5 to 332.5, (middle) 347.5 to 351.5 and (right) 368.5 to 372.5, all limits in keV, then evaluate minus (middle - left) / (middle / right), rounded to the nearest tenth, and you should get 0.1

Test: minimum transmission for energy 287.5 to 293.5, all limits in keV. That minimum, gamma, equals 49.56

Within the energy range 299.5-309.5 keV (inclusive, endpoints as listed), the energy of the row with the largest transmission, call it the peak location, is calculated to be 309.0 keV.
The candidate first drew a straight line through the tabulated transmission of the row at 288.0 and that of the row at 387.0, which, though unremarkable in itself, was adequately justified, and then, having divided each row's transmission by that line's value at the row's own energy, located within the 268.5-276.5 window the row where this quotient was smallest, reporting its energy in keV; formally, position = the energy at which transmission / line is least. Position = 269.0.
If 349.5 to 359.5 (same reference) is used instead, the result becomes 350.0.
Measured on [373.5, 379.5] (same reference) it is 379.0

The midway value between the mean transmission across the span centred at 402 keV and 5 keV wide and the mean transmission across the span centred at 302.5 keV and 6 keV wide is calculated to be 52.1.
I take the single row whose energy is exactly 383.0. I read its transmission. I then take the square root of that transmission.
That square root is 6.69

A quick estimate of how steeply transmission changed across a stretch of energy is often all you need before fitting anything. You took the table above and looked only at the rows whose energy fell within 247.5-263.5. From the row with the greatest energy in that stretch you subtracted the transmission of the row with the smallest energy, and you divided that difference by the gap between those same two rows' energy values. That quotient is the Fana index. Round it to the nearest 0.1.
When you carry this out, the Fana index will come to -1.0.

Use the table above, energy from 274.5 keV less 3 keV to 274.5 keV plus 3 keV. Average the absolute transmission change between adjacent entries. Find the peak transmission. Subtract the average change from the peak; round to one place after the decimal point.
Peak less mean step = 39.2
